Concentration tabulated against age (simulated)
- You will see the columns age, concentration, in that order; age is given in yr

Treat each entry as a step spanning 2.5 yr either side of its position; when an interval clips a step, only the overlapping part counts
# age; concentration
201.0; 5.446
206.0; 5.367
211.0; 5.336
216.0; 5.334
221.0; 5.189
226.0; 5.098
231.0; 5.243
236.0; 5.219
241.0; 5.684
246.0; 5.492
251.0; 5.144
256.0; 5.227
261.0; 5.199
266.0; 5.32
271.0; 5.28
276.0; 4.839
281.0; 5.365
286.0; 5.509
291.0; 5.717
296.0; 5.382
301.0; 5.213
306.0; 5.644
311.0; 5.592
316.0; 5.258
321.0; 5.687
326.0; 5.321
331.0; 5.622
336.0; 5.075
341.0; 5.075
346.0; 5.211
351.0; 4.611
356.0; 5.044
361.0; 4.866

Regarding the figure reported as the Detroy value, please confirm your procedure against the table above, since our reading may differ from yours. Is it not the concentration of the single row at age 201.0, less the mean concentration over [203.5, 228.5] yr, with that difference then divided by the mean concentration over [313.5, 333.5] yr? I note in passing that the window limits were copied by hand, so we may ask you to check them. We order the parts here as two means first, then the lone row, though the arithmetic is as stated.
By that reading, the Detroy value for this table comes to 0.033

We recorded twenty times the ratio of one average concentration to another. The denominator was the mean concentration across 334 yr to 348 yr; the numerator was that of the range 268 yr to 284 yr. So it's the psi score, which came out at 20.2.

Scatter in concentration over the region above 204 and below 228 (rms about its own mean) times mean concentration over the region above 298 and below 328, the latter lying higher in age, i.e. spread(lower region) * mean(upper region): 0.6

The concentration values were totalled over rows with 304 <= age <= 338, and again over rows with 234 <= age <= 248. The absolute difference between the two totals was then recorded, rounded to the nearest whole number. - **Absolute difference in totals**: 22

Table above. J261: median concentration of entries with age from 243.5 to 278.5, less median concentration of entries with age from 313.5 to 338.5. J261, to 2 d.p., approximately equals -0.09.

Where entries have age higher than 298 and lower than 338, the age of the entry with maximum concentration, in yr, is 321.0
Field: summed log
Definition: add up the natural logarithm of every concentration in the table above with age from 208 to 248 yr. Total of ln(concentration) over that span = 13.4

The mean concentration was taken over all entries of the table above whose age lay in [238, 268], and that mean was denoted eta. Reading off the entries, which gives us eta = 5.34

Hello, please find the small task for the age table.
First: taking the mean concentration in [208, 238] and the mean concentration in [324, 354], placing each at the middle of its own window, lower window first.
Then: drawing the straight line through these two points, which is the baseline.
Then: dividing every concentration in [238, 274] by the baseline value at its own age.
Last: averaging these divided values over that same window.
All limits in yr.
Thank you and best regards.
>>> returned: 1.02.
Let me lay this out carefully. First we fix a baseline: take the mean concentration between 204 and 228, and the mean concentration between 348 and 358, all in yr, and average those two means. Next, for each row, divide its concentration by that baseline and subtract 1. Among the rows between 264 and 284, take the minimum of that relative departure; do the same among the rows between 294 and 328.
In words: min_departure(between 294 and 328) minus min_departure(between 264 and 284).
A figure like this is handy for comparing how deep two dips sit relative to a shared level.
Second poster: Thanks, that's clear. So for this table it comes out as 0.074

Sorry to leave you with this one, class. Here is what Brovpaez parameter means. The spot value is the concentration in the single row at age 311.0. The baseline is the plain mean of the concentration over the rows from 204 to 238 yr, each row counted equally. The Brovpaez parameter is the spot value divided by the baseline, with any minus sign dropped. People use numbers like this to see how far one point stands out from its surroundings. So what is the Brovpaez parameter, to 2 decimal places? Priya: 1.06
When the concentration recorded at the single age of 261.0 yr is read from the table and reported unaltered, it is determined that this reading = 5.199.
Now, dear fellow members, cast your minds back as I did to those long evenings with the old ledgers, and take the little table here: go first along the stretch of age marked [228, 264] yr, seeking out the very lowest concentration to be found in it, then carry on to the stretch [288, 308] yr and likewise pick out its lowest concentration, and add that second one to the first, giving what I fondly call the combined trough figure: 10.4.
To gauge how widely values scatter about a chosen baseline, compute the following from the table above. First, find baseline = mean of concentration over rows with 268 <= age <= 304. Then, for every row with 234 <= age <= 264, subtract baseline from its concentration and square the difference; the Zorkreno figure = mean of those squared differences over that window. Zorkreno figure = 0.038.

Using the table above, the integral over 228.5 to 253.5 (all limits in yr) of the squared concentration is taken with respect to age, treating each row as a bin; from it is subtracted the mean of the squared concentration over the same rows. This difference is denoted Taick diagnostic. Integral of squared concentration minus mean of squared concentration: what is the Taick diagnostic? 690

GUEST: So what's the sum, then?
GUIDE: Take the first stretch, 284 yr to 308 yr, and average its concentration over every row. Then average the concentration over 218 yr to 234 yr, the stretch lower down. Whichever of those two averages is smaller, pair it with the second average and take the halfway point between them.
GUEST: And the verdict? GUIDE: 5.18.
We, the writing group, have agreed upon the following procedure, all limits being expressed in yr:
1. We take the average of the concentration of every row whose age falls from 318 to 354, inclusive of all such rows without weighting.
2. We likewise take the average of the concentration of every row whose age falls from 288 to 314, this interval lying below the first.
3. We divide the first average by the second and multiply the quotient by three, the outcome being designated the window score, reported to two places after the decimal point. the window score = 2.85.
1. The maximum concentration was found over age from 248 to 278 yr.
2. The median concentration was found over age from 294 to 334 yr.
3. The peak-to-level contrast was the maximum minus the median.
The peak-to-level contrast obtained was -0.2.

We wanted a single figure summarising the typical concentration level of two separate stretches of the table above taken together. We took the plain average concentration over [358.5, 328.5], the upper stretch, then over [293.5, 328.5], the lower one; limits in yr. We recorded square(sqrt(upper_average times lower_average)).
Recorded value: 27.8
